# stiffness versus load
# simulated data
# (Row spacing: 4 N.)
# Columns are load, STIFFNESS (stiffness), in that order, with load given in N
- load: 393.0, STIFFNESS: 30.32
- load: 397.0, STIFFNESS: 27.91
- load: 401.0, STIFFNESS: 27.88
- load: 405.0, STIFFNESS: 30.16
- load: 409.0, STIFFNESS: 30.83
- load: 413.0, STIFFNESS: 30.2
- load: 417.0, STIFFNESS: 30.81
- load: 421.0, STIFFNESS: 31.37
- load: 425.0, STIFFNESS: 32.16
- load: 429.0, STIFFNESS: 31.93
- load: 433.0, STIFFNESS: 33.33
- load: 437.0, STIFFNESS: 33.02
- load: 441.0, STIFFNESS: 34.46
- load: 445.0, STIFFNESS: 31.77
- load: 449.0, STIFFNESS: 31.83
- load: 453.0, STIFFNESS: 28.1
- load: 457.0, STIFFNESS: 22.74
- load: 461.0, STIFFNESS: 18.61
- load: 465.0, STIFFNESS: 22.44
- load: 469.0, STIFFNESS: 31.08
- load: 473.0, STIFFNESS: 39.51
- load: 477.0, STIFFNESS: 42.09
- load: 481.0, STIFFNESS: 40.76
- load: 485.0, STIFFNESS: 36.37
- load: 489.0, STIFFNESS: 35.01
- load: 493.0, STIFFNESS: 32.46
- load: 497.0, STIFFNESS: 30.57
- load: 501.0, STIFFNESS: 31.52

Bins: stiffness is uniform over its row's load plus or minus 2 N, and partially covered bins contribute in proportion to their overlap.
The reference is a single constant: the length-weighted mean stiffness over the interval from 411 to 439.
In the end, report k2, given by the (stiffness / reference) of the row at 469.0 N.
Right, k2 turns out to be 0.98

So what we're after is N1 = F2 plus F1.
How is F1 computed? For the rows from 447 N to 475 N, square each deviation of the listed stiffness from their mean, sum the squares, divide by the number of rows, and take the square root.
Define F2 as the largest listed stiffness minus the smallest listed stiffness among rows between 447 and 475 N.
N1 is 27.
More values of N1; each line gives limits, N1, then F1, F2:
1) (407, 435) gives 4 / 1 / 3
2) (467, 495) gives 15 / 4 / 11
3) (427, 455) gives 8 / 2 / 6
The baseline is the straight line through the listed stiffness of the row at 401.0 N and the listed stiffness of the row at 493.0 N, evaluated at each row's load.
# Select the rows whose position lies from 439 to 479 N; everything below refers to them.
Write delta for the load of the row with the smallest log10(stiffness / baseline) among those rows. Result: 461.0 N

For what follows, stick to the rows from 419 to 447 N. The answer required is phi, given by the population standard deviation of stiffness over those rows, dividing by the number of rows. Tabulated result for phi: 1.0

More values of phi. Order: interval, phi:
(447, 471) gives 4.9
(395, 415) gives 1.2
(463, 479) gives 7.7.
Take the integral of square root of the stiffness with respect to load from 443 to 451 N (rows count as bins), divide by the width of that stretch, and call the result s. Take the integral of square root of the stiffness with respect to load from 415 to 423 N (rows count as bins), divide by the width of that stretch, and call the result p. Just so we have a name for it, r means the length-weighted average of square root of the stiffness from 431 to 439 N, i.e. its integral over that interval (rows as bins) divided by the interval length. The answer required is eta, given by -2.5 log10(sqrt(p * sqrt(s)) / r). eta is 0.50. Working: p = 5.58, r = 5.76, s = 5.6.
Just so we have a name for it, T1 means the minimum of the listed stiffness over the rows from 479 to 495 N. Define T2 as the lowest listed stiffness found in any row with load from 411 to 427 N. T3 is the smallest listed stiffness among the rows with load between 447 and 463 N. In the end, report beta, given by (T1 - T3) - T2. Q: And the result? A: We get -16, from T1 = 32.46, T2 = 30.2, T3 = 18.61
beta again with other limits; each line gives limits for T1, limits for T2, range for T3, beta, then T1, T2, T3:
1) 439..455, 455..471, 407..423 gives -21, 28.1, 18.61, 30.2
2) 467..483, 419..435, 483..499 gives -31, 31.08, 31.37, 30.57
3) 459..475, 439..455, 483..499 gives -40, 18.61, 28.1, 30.57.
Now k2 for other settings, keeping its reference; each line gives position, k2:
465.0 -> 0.70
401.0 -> 0.88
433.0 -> 1.05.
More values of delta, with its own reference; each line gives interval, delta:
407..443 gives 413.0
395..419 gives 401.0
